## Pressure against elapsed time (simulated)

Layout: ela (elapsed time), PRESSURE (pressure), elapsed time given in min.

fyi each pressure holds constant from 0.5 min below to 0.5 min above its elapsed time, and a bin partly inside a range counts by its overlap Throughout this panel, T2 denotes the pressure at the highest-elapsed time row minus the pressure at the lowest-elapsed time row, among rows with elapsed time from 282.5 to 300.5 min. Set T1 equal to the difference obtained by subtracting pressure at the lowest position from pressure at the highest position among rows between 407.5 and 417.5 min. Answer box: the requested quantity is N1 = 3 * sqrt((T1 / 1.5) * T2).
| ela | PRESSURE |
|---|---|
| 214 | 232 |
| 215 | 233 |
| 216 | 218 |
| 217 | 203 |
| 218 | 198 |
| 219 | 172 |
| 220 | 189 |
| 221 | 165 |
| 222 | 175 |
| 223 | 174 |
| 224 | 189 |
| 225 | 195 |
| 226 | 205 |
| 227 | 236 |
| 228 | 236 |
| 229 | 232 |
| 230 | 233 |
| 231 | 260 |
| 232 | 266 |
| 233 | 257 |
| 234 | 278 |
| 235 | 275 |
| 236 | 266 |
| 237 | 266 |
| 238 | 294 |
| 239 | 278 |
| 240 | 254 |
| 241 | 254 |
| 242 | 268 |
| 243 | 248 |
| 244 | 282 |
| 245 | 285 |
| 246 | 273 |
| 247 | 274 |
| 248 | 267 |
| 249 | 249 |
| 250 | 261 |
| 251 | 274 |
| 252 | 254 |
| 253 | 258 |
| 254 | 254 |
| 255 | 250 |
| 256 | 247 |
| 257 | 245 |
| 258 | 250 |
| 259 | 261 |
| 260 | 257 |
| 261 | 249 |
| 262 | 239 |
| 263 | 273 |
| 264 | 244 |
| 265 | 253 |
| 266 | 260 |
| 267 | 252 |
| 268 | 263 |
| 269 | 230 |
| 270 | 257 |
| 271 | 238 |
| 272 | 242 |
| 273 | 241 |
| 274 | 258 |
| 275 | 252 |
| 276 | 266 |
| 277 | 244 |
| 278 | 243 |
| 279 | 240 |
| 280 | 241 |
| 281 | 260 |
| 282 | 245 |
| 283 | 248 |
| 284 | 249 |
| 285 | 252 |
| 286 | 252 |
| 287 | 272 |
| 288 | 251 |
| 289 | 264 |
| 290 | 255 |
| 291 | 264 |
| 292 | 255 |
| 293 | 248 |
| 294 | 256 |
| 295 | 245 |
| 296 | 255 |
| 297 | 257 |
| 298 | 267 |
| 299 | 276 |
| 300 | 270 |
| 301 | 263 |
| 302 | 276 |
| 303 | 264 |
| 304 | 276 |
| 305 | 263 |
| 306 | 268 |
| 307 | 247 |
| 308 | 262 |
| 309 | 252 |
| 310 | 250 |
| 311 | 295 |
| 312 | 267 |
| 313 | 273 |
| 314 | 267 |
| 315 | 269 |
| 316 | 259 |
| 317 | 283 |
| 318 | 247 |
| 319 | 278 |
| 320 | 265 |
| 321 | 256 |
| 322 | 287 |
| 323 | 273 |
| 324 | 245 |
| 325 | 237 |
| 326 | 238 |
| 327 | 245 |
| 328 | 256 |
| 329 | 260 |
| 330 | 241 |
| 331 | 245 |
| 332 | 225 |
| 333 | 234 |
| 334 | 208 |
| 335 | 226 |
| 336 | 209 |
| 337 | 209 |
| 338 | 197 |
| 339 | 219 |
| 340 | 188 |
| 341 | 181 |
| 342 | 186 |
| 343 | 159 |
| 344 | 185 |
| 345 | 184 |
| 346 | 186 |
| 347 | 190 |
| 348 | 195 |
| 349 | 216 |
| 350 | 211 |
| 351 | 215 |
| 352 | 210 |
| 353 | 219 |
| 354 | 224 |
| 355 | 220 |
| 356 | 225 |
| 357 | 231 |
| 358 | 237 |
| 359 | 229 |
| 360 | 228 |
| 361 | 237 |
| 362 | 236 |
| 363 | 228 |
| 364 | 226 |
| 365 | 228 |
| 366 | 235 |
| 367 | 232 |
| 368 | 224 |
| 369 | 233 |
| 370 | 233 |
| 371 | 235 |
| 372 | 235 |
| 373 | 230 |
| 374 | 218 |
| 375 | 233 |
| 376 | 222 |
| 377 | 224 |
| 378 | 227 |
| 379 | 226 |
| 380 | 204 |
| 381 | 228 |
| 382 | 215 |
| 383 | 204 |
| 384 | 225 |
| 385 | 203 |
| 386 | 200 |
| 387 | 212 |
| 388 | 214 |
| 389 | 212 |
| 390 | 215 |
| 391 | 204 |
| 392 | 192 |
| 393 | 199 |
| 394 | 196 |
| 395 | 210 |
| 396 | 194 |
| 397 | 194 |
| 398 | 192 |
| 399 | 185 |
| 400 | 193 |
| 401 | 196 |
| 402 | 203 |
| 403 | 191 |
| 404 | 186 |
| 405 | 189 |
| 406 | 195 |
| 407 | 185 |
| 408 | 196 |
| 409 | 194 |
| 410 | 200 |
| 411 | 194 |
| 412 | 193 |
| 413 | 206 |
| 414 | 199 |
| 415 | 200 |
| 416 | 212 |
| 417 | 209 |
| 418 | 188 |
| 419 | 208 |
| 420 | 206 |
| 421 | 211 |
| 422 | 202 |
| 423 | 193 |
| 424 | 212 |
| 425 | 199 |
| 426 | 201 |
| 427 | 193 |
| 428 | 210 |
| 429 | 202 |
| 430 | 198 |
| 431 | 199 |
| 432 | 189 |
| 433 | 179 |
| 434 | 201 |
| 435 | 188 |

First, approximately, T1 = 13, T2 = 22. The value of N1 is 41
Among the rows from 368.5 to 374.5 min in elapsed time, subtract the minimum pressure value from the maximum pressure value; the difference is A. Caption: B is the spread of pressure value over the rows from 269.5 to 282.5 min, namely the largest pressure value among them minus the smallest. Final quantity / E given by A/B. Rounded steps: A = 17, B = 28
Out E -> 0.6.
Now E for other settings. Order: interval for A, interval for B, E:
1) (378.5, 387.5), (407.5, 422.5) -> 1.2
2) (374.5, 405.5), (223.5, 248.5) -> 0.5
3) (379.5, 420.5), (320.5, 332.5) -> 0.7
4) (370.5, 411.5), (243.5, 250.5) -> 1.4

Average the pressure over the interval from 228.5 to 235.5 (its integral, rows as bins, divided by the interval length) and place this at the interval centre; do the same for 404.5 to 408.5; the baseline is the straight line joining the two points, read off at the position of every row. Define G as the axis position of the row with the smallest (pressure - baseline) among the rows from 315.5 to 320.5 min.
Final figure 318 min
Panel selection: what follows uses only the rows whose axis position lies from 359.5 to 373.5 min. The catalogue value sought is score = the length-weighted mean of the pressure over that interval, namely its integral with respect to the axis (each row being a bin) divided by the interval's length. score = 231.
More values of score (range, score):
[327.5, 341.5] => 221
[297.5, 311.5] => 266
